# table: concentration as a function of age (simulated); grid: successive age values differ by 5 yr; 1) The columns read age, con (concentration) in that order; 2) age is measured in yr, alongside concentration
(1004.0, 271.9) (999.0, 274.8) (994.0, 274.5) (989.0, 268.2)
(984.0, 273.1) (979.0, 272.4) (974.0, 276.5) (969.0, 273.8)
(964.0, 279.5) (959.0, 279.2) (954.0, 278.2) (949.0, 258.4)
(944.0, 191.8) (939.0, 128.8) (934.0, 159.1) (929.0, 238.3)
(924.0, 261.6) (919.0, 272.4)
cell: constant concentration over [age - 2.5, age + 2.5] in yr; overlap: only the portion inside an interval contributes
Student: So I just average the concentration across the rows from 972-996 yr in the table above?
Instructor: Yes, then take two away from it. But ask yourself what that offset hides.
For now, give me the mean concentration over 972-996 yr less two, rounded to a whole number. 271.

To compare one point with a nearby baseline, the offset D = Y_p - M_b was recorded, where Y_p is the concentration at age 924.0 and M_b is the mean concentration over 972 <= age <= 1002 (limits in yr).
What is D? -12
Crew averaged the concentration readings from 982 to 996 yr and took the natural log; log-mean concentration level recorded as 5.61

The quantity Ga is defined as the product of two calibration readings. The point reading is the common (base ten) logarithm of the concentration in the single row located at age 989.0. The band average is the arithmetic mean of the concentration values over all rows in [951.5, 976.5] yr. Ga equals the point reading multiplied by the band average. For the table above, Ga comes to 674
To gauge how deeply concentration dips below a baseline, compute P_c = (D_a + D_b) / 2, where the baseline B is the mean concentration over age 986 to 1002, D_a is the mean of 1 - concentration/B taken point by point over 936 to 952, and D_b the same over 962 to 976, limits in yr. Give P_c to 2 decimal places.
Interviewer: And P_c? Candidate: 0.14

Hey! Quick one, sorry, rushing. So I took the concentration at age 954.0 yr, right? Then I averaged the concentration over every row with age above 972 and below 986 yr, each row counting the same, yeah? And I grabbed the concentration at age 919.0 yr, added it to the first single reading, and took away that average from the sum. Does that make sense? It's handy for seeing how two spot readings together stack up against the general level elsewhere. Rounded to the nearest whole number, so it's 277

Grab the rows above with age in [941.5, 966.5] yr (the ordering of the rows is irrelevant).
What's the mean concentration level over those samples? 257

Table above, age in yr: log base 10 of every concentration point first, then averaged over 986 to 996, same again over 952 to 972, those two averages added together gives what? 4.88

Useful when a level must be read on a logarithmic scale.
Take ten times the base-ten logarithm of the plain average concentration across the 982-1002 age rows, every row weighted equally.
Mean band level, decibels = 24.4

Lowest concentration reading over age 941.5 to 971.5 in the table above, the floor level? 191.8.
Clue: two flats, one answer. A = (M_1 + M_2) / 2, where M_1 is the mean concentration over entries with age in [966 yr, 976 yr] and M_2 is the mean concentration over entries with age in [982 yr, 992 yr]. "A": 273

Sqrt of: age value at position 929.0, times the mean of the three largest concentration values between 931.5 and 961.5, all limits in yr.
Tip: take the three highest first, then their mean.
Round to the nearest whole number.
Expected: 255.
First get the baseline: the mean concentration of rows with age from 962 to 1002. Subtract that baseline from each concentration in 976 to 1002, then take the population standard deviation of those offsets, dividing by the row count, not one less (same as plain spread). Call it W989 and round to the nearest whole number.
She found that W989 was 2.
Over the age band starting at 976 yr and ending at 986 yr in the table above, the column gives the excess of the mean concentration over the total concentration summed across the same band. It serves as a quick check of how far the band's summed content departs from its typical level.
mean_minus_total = -273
